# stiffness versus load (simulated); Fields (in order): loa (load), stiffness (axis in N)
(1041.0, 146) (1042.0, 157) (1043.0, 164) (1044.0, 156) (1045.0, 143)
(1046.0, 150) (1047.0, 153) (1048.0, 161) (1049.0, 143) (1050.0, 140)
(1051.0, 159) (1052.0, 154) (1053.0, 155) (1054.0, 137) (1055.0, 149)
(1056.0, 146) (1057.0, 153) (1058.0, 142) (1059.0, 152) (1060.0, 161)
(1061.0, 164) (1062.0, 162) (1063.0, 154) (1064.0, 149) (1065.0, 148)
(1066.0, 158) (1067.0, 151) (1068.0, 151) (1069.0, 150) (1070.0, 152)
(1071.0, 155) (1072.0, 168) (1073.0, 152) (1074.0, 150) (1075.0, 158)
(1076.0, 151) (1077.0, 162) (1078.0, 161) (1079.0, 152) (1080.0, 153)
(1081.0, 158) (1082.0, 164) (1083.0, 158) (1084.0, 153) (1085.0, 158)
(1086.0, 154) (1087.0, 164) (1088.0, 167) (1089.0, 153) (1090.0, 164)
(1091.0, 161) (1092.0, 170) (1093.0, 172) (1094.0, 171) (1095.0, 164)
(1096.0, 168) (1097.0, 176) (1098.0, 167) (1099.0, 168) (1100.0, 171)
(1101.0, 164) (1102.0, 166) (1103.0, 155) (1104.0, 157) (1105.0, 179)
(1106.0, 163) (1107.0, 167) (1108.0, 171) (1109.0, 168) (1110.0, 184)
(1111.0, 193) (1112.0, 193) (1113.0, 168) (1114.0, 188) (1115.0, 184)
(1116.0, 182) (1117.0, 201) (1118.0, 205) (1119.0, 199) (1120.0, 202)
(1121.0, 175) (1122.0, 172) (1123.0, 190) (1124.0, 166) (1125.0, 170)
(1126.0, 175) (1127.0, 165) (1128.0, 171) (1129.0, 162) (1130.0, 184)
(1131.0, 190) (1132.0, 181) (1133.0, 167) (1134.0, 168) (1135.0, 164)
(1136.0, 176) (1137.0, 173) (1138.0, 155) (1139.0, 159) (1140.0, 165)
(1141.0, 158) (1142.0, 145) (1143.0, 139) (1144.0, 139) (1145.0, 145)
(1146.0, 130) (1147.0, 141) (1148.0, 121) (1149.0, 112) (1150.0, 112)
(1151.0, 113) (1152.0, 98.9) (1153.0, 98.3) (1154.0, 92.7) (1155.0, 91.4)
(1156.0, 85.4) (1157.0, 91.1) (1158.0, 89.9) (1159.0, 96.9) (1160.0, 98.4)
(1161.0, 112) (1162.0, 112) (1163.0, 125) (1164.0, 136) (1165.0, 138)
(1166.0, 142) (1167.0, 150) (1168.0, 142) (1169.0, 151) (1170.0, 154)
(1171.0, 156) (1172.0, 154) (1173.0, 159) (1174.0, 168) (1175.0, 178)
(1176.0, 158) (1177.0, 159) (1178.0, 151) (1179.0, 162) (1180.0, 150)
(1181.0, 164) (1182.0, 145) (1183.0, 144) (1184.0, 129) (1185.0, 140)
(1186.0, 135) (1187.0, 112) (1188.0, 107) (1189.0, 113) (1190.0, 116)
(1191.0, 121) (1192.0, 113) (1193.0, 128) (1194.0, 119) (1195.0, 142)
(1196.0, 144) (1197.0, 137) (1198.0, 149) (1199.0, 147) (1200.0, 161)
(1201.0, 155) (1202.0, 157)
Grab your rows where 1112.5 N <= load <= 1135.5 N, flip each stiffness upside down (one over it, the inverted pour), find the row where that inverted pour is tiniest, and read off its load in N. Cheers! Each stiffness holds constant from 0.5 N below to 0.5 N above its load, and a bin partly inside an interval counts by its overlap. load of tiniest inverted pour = 1118.0 N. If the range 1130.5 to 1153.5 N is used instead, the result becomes 1131.0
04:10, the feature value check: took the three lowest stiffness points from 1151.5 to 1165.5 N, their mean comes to 89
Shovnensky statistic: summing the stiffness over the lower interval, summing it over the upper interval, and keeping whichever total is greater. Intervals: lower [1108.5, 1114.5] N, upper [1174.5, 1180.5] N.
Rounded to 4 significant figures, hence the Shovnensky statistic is 1094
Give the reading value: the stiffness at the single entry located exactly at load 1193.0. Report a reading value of 128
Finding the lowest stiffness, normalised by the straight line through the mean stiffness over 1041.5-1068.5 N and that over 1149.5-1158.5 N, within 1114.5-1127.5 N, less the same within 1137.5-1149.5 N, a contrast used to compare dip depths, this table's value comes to 0.34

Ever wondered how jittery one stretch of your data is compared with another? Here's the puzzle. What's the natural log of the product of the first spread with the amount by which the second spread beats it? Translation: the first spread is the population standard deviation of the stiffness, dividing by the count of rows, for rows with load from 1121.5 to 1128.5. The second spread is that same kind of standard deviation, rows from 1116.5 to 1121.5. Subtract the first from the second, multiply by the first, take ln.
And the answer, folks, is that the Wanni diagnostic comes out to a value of 3.2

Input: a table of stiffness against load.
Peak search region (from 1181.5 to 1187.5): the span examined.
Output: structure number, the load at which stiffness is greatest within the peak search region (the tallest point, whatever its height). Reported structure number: 1182.0 N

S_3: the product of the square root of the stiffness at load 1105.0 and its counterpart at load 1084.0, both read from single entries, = 165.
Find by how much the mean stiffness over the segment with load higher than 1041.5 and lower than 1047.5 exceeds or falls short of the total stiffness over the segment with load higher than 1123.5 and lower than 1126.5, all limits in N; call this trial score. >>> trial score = -357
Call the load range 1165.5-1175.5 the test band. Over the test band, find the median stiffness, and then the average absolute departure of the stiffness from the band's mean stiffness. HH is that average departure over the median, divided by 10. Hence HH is 0.0051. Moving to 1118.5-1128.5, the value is 0.0064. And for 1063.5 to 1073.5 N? 0.0027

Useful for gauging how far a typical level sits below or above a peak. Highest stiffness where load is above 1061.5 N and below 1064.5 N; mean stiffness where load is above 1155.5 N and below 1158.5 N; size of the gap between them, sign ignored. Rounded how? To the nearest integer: 73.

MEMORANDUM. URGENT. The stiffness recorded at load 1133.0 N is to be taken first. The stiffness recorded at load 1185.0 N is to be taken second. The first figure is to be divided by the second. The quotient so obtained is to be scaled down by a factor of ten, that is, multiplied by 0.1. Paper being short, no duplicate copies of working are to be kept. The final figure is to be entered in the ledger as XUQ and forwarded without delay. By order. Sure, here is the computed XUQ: 0.119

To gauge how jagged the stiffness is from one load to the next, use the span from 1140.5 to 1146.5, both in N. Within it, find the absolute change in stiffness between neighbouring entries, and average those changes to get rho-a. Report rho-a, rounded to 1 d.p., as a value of 8.0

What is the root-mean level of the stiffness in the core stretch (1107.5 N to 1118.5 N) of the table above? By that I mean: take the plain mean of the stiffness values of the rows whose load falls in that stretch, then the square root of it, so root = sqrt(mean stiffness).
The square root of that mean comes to 13.6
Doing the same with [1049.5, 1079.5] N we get 12.4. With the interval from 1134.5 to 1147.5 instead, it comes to 12.4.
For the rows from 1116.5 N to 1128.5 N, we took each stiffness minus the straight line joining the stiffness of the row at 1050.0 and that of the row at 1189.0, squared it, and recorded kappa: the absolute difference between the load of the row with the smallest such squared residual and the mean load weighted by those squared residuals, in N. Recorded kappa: 5.9 N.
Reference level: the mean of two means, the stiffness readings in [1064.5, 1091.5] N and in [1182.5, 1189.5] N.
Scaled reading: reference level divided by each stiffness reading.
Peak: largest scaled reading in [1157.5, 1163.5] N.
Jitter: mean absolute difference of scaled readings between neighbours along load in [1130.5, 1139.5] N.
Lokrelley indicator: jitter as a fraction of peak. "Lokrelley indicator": 0.025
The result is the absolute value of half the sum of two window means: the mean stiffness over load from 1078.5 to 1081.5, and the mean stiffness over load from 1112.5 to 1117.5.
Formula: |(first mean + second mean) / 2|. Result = 169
